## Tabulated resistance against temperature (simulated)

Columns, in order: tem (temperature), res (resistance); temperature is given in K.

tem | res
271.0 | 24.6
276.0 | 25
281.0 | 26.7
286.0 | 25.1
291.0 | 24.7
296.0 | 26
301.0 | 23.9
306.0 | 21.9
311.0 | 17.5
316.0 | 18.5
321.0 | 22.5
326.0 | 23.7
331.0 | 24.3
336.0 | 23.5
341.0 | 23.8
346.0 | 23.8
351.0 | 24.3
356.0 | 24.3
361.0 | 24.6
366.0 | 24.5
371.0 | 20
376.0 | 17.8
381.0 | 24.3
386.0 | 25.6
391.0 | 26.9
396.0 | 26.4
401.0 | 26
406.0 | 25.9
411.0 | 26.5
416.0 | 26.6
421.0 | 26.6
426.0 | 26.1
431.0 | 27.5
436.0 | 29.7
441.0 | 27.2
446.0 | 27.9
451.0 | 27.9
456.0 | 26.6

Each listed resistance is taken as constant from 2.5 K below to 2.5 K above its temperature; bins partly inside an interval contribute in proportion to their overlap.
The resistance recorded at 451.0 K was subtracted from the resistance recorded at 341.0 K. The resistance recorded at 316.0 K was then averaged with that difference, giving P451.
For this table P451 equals 7.2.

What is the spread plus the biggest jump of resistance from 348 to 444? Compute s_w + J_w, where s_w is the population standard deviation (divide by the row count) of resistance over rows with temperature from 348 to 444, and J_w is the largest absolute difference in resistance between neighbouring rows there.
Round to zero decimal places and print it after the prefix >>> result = 9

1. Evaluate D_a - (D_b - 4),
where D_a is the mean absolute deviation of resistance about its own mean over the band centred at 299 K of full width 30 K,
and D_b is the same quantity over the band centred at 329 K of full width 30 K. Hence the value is 4.8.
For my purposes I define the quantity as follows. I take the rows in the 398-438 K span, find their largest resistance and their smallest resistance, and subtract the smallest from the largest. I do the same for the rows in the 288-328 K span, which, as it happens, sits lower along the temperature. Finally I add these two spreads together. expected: 12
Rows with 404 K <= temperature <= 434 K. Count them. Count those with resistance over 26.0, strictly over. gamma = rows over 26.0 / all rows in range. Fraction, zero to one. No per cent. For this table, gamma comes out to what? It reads 0.83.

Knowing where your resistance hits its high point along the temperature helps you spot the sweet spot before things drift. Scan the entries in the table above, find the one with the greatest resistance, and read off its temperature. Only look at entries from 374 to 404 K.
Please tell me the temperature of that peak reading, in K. 391.0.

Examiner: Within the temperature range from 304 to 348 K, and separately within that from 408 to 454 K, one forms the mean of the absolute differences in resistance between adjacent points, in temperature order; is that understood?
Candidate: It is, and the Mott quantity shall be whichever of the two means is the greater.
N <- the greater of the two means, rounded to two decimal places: 1.54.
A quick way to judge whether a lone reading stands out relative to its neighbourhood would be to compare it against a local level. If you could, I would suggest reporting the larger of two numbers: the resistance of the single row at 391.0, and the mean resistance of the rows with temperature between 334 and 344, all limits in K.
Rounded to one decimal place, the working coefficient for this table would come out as 26.9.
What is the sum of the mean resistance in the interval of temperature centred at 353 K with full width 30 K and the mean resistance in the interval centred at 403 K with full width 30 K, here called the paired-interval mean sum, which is 50.6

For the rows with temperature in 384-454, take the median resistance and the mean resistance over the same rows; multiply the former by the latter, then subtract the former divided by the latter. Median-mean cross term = 715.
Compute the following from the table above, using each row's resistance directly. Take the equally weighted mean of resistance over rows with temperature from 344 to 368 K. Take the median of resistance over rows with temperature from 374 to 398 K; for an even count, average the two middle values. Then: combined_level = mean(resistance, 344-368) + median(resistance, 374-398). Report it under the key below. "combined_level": 49.9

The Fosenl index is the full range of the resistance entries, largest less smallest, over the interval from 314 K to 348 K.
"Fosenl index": 5.8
